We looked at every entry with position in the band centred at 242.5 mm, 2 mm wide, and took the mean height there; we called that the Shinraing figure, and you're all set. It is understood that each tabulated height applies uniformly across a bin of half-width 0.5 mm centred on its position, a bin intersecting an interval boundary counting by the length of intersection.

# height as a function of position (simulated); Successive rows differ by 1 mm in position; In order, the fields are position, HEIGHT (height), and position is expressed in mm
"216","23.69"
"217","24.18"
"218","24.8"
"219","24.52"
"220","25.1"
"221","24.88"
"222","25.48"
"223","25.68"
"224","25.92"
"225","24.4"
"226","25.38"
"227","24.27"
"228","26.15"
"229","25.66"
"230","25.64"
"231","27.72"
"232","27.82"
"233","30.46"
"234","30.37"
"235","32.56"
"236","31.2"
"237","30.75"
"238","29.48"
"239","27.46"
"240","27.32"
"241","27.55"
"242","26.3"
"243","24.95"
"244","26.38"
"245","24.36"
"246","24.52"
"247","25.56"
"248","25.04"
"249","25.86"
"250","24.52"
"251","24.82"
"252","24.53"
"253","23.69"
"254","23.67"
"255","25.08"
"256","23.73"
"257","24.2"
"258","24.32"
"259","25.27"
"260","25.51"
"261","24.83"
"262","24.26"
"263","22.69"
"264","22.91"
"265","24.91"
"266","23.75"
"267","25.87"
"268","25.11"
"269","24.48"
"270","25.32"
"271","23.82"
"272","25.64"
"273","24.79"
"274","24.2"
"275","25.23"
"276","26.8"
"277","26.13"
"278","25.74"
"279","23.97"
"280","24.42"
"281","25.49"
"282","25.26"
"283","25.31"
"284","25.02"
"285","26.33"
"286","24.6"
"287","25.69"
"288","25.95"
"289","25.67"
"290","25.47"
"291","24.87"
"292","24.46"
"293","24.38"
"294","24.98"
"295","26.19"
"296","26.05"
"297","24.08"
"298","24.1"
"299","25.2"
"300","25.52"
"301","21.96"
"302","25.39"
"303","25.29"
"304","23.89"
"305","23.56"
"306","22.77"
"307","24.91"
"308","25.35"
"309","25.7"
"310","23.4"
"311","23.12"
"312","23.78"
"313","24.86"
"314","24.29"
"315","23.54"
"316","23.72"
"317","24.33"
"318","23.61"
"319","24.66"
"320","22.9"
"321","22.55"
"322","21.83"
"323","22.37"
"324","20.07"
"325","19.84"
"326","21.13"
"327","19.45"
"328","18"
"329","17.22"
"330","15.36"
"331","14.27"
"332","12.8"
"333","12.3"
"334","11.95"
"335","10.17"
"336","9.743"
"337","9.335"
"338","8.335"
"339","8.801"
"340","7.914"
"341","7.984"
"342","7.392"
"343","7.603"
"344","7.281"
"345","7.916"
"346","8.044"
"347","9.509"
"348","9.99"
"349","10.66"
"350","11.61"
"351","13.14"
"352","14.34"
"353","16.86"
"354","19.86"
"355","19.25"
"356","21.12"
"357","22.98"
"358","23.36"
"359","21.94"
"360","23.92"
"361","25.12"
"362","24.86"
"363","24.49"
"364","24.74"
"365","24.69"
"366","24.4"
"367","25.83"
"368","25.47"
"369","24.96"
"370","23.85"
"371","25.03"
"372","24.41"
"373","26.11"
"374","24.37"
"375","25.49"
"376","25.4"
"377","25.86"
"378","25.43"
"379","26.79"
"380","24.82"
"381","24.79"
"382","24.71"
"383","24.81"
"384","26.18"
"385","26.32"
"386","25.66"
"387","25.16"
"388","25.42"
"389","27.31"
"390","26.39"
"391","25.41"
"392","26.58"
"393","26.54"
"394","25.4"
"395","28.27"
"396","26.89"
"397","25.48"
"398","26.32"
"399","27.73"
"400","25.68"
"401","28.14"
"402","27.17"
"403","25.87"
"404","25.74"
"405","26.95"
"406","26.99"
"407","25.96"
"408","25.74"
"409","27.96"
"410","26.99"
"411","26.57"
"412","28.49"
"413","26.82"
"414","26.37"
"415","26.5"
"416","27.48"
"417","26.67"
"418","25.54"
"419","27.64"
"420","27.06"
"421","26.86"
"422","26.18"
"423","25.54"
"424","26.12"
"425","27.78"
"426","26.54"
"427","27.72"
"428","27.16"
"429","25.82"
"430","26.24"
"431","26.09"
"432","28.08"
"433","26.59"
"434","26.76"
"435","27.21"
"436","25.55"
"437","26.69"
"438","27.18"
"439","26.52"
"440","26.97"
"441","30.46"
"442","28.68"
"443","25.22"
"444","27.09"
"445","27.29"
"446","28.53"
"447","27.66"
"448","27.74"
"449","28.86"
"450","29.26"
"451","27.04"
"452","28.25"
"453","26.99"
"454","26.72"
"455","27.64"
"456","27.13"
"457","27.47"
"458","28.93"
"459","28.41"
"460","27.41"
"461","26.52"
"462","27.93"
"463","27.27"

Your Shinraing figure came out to 25.6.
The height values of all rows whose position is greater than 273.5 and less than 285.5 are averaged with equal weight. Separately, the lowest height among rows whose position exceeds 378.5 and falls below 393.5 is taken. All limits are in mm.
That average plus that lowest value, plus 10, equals 60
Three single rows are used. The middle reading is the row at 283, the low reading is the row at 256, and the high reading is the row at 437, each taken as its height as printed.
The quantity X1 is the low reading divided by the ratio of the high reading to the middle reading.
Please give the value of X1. 22.5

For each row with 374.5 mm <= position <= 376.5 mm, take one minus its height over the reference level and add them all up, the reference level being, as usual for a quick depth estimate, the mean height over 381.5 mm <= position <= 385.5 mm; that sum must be 0.00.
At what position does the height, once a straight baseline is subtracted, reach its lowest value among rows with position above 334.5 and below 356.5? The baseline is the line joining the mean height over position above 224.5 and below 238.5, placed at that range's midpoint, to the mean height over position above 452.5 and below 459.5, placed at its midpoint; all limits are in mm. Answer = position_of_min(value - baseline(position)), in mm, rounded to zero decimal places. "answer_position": 344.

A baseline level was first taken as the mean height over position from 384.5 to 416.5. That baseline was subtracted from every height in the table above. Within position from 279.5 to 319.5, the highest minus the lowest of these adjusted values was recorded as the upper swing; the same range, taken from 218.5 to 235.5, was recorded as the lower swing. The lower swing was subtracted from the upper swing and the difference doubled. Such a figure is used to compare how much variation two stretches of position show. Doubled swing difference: -8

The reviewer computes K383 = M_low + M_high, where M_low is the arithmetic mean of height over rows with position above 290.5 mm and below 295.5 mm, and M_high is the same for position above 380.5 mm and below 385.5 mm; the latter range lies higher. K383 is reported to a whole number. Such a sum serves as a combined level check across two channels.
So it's 50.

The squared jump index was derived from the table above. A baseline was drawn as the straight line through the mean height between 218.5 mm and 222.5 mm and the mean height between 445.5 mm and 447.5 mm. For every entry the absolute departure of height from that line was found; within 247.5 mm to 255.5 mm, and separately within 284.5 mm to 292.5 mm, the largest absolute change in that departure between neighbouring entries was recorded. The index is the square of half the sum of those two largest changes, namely 2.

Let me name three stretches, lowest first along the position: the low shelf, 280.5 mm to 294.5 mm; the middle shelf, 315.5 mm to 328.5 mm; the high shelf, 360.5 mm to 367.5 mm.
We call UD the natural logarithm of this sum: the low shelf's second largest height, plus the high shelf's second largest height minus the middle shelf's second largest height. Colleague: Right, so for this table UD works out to 3.29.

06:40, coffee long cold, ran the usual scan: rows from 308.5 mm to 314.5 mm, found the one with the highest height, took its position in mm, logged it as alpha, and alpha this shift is 309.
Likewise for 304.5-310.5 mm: 309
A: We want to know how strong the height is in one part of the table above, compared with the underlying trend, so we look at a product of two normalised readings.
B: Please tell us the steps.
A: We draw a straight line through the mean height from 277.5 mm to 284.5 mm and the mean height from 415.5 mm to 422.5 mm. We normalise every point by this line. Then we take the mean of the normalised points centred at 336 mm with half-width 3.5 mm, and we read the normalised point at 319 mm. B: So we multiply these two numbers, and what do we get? 0.38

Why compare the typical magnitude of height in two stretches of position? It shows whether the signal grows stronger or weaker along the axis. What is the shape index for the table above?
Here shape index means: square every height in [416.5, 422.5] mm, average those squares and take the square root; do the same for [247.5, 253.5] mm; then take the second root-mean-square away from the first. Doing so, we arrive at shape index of 1.9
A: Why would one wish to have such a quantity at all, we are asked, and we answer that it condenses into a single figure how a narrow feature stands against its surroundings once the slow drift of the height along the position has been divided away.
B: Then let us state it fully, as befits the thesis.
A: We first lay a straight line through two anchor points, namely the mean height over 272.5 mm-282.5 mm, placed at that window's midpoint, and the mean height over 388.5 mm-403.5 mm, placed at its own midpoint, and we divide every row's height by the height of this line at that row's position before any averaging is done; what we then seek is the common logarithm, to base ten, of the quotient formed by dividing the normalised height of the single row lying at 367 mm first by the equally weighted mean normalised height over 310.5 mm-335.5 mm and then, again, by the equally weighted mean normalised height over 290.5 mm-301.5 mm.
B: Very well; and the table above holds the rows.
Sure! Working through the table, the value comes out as 0.12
